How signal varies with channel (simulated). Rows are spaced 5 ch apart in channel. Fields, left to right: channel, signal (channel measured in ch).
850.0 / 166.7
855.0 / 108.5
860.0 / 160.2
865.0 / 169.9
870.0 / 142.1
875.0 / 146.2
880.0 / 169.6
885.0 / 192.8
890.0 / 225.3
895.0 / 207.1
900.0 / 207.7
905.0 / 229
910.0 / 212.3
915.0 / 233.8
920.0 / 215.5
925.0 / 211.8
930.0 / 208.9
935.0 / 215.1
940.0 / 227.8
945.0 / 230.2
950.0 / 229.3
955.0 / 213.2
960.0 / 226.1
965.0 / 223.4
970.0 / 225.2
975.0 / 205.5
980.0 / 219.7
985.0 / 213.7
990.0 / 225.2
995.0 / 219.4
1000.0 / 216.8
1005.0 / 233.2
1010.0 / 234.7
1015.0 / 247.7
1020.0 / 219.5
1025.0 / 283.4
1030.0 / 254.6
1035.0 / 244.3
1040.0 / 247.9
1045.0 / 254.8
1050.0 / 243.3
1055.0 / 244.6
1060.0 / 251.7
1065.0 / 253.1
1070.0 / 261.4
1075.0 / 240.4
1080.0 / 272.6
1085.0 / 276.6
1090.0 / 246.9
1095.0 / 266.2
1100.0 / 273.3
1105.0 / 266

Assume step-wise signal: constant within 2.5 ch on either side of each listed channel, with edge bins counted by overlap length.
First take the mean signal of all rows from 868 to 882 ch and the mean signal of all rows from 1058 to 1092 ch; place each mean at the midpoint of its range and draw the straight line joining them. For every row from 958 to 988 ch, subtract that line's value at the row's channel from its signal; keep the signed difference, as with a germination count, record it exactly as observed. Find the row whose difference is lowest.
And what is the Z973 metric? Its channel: 975.0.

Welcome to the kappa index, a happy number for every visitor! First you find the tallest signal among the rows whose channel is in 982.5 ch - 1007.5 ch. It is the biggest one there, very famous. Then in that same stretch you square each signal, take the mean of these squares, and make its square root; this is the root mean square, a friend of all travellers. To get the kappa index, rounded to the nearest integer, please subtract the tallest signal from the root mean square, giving -11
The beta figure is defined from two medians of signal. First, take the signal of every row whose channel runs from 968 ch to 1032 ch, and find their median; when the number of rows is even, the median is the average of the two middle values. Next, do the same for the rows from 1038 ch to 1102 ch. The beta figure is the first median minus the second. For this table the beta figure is -28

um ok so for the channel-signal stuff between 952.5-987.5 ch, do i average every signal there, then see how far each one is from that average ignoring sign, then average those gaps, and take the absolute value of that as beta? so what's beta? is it 6.3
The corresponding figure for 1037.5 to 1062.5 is 3.8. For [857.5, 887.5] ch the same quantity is 14.0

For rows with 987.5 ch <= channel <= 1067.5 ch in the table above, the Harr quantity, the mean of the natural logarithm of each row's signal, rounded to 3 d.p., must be 5.487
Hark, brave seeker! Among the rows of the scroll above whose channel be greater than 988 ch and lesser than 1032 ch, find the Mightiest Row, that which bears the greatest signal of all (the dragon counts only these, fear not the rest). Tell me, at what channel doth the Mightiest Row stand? 1025.0 ch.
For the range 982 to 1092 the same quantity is 1025.0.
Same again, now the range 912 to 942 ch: 915.0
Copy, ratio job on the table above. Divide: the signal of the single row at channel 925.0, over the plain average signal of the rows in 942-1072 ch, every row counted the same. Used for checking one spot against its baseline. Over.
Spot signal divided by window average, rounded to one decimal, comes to 0.9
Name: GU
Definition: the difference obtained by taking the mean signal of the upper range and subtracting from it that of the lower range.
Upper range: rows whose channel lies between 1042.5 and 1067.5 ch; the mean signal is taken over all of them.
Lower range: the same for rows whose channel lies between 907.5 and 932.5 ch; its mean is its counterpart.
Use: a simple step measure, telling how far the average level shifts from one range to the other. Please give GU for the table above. 33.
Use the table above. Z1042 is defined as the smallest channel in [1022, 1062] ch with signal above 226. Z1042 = 1025.0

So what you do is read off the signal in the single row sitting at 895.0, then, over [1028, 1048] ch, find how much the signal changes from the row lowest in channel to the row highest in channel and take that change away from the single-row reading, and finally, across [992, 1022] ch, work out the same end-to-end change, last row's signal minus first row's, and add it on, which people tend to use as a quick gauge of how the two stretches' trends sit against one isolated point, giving 207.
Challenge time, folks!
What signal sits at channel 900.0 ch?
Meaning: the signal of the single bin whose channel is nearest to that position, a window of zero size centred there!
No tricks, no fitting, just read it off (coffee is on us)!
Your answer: 207.7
